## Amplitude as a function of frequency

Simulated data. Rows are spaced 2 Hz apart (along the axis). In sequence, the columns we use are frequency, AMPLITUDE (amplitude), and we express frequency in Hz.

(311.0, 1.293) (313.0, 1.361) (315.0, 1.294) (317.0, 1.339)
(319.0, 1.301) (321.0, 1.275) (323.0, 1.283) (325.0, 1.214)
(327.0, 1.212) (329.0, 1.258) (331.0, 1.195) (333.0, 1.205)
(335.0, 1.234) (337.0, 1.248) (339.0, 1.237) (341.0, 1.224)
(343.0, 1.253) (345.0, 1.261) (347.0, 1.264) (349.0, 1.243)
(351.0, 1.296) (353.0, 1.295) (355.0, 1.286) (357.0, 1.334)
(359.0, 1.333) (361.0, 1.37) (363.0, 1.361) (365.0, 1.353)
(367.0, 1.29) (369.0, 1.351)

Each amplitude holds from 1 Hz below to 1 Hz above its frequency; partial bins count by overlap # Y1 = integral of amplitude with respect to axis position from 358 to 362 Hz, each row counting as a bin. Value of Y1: 5.4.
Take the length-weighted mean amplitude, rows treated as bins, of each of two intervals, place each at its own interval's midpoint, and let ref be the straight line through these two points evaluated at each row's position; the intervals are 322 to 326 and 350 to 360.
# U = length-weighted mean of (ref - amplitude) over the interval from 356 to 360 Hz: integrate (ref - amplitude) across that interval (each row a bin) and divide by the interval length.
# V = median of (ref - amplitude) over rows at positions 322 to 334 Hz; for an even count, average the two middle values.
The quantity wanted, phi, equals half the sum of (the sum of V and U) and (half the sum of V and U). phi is 0.02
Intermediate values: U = -0.02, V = 0.04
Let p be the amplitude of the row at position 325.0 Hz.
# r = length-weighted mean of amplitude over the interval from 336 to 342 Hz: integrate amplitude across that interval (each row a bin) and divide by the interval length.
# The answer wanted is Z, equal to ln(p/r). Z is -0.02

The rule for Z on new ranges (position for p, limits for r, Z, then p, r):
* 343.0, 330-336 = 0.03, 1.253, 1.21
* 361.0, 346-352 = 0.08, 1.37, 1.27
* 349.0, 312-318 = -0.07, 1.243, 1.33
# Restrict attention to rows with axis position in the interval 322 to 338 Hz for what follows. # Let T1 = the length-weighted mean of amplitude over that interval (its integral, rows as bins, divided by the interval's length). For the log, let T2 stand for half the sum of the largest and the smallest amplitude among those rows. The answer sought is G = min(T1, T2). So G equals 1.231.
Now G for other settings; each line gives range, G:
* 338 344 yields 1.238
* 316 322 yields 1.305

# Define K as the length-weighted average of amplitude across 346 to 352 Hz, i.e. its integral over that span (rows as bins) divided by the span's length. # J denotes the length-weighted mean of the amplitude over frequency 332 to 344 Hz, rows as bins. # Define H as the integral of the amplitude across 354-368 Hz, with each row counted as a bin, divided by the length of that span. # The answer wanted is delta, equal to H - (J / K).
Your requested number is 0.36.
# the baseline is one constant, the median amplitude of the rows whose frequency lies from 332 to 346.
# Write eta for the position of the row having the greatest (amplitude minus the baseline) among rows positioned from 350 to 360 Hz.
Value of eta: 357.0 Hz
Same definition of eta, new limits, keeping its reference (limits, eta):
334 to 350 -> 347.0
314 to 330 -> 317.0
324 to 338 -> 329.0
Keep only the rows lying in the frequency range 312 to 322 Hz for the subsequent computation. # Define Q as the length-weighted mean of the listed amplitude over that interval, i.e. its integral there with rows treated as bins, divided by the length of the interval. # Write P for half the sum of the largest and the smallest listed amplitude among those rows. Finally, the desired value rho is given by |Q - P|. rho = 0.0040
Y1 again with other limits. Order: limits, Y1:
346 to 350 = 5.0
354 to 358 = 5.2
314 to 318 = 5.3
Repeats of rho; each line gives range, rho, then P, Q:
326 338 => 0.0012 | 1.23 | 1.23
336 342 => 0.0003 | 1.24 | 1.24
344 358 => 0.0058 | 1.29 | 1.28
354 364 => 0.0088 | 1.33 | 1.34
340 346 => 0.0035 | 1.24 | 1.25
